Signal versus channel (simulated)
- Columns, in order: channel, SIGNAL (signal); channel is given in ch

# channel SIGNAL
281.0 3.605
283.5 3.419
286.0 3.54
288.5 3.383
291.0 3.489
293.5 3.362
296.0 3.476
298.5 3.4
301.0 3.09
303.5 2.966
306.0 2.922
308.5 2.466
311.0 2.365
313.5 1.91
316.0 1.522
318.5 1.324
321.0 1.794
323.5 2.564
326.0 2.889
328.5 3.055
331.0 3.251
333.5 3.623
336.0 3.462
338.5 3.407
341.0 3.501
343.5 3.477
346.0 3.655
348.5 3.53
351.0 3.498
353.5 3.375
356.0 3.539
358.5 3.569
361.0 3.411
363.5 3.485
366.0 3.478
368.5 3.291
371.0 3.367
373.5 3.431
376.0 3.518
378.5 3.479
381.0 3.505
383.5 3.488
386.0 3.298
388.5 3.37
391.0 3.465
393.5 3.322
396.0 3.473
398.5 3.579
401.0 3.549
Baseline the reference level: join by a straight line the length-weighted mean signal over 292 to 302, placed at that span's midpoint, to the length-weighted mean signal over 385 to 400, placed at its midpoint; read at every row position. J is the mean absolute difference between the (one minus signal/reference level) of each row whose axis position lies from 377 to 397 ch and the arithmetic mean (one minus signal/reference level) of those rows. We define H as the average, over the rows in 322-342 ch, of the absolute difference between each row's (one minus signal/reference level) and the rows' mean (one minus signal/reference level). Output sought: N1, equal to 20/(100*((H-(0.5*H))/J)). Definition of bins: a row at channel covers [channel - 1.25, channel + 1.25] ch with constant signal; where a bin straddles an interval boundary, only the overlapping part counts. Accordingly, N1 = 0.1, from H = 0.084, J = 0.021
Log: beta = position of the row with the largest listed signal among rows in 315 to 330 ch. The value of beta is 328.5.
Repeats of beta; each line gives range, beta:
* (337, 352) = 346.0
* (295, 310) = 296.0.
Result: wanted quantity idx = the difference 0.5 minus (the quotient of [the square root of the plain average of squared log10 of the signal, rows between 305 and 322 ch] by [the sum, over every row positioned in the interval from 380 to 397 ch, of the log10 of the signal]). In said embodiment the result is 0.415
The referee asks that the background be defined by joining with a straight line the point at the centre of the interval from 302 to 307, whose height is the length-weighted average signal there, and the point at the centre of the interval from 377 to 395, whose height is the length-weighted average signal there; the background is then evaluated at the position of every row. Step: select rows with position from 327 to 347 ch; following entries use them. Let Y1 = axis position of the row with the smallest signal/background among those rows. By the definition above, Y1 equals 328.5 ch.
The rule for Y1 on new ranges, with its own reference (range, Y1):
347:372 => 368.5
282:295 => 293.5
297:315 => 313.5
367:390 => 386.0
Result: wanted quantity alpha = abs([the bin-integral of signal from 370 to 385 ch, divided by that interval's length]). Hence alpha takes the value 3.46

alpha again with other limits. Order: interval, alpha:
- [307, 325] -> 2.02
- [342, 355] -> 3.51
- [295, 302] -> 3.32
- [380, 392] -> 3.42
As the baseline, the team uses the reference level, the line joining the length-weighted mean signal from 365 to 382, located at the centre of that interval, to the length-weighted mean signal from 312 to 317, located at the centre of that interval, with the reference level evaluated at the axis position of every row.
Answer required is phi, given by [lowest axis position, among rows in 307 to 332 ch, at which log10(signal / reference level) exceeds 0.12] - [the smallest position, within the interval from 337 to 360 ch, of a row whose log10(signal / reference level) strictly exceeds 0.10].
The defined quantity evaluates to -30.0 ch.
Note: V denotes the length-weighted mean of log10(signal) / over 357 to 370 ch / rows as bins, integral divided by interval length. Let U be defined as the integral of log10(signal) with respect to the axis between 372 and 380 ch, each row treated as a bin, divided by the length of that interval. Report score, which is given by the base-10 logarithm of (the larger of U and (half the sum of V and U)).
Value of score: -0.267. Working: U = 0.541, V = 0.537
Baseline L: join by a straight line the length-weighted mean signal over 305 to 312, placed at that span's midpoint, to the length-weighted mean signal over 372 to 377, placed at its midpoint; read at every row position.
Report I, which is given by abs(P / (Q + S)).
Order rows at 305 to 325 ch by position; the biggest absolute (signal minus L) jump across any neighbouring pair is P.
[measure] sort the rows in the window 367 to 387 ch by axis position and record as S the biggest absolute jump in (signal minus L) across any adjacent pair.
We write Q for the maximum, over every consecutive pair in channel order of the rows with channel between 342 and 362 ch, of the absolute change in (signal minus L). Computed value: 1.77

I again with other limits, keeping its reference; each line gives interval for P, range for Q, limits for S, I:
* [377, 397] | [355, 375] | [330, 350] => 0.40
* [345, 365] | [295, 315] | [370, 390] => 0.27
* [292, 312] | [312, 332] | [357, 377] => 0.51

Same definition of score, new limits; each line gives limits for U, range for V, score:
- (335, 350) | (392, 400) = -0.264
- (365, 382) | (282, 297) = -0.270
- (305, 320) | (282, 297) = -0.378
